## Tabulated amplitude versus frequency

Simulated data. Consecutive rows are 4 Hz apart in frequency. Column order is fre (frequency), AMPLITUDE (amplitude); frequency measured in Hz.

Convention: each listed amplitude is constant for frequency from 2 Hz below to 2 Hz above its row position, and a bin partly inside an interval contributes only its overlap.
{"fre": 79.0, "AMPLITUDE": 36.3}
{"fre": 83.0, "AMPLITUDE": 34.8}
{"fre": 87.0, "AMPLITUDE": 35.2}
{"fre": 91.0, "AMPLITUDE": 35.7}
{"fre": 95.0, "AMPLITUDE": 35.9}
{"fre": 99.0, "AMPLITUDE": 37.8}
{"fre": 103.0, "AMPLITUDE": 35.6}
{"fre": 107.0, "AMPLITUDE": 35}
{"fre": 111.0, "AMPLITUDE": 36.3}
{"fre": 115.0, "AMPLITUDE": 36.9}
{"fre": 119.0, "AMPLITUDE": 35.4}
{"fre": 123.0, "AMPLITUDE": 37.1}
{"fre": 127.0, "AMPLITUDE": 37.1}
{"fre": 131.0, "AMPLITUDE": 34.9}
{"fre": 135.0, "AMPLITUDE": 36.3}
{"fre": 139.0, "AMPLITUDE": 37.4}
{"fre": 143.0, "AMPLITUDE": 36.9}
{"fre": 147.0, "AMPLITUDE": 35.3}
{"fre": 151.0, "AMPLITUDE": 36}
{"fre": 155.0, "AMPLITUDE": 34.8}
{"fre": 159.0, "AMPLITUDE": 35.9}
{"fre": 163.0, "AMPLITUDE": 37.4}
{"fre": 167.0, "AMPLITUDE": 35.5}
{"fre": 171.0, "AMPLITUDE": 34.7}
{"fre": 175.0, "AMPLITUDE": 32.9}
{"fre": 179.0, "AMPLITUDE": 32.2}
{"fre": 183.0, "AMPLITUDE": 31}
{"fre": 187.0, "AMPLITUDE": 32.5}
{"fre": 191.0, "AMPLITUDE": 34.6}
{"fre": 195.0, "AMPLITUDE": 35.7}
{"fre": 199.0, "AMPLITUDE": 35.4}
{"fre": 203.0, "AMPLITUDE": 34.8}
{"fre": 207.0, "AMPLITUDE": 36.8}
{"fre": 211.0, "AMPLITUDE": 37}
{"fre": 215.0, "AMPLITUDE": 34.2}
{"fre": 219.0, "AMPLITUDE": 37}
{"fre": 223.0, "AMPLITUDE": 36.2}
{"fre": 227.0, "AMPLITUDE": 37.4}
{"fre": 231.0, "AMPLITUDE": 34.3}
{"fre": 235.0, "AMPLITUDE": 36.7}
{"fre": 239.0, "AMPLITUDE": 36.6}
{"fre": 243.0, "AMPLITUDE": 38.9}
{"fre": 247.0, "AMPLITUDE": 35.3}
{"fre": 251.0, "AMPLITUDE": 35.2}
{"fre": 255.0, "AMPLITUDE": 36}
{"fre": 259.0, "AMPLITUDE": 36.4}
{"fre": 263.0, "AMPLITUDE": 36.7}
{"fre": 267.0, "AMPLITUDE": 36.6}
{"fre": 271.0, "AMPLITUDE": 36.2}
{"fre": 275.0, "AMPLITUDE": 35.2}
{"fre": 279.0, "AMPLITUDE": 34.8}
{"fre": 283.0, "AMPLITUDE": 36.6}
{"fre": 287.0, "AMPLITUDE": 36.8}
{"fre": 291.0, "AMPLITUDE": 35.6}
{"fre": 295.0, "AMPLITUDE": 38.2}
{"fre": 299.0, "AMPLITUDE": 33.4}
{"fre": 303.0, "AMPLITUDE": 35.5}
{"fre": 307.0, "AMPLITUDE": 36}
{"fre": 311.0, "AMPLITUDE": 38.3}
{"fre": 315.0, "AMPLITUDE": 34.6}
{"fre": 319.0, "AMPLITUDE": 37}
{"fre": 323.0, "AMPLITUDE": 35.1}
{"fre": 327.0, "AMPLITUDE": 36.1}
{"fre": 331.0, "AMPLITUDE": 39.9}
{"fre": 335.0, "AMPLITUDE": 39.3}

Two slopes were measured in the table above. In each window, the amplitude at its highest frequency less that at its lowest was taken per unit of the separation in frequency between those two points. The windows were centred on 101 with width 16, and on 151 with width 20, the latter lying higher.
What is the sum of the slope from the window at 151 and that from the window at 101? -0.14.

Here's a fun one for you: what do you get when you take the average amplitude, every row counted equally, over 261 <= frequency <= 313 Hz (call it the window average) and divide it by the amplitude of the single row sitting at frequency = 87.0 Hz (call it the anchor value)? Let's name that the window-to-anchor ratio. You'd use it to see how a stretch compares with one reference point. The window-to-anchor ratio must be 1.03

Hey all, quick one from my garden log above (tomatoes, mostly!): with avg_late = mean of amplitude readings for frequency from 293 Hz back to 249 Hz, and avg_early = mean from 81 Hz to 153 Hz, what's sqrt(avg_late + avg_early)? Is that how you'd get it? 8.49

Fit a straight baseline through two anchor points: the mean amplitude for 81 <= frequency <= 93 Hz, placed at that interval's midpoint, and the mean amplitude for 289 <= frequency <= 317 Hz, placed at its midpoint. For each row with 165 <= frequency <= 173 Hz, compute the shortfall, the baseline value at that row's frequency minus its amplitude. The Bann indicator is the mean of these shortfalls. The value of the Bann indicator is 0.4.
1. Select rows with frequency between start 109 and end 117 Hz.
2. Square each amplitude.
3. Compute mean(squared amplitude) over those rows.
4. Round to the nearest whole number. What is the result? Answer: 1340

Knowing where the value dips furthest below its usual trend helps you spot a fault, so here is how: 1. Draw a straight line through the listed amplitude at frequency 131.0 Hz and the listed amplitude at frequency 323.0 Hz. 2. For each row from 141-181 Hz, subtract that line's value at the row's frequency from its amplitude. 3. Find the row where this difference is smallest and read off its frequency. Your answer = 179.0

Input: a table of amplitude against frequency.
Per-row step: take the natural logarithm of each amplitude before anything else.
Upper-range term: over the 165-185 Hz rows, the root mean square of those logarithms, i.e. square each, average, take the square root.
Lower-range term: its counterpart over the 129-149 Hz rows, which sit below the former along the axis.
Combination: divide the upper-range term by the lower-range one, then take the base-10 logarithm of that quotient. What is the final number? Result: -0.010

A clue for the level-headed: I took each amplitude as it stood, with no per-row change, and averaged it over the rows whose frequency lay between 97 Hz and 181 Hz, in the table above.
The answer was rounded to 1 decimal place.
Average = 35.8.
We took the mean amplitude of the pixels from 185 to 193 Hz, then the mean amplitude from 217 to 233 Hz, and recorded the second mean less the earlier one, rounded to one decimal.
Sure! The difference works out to 2.7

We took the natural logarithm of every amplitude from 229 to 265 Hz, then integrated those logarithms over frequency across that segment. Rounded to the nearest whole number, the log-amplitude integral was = 129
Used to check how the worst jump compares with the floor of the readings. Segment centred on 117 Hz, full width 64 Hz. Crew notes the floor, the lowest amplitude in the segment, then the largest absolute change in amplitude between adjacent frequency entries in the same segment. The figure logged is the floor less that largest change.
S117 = 33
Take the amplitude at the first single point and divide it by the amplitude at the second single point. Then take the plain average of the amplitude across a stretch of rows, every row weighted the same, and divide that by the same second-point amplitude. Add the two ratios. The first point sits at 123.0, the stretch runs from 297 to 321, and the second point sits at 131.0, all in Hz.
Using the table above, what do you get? 2.09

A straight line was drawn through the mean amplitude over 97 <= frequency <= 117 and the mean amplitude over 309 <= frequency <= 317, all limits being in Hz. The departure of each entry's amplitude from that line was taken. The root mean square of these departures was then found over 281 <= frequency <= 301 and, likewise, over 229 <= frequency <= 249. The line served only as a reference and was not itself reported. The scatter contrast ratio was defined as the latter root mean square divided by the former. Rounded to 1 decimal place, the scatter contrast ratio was 1.0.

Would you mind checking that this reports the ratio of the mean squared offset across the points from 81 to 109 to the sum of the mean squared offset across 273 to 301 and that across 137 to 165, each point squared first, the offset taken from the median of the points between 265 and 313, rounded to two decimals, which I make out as 0.33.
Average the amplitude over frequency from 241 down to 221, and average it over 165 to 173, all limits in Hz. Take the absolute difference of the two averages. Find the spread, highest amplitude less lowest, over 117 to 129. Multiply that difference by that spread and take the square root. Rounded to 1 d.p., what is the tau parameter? 1.4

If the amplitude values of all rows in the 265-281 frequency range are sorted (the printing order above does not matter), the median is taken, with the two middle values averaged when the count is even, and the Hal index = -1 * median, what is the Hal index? -35.7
